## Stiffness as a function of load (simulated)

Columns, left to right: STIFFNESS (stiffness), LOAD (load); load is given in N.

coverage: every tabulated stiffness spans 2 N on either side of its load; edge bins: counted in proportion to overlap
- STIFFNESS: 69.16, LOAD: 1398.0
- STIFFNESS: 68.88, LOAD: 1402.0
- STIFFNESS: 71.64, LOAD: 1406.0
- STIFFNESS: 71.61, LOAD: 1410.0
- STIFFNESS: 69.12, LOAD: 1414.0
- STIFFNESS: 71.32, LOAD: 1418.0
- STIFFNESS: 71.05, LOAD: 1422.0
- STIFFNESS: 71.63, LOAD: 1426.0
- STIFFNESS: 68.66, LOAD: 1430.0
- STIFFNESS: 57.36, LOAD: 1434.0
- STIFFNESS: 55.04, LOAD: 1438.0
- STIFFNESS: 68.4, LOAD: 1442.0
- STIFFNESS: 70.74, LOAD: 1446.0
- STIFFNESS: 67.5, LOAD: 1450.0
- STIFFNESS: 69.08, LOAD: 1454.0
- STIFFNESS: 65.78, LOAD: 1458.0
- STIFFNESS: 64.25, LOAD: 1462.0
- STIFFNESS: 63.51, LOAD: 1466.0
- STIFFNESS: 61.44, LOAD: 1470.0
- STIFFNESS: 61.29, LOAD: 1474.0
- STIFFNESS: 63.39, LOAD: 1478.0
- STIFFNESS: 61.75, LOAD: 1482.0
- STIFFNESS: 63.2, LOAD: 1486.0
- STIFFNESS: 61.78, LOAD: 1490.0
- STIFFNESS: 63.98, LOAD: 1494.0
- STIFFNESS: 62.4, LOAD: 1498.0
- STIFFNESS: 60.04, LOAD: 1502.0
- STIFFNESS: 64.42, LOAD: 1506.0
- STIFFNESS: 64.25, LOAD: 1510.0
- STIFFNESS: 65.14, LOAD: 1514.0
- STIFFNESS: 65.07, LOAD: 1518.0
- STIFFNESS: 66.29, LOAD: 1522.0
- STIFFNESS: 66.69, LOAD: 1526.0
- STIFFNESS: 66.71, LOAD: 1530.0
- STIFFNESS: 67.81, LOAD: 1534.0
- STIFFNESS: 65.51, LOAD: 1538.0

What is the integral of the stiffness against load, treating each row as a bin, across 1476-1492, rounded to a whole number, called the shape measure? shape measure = 1000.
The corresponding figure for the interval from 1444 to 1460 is 1092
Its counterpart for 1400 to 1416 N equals 1125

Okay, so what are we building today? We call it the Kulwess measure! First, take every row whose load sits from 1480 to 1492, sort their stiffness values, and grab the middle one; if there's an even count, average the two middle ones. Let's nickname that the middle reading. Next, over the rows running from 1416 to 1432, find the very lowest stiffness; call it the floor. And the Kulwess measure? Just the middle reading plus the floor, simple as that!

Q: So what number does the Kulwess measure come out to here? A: 130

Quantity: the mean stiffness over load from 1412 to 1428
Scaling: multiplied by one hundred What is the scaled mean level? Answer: 7078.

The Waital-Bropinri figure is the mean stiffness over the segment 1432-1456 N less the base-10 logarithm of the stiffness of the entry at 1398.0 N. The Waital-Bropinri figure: 62.8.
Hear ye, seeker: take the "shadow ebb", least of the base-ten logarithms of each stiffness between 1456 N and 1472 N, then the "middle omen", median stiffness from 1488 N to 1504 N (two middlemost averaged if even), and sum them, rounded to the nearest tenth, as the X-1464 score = 63.9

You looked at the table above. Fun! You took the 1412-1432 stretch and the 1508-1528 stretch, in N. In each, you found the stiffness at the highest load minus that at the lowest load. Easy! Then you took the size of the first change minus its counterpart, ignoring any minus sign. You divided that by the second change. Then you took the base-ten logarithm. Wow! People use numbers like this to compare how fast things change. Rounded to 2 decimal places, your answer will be 0.08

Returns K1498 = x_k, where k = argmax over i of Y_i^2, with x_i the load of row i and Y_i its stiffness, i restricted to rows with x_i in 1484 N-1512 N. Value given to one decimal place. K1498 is 1506.0 N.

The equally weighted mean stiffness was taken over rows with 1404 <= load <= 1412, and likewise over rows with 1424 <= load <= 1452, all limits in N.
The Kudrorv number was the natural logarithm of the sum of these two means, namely 4.92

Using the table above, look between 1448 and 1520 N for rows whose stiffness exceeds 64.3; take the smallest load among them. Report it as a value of 1450.0 N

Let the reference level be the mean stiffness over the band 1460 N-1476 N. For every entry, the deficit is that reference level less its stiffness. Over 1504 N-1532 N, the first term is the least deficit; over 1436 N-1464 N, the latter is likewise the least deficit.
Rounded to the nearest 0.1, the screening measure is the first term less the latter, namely 4.0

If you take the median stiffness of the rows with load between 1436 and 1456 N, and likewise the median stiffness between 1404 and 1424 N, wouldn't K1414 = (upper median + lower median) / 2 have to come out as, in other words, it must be 69.9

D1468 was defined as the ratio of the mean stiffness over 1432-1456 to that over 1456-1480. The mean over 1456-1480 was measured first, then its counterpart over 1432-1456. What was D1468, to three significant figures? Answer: 1.02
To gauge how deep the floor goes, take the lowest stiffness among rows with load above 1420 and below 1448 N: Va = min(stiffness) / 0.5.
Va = 110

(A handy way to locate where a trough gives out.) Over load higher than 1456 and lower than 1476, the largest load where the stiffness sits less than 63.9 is 1474.0 N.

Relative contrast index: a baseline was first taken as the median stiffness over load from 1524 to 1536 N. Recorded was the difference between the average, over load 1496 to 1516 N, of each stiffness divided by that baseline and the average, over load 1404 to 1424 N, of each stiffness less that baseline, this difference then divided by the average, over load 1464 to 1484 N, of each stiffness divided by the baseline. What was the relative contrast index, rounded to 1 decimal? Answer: -3.5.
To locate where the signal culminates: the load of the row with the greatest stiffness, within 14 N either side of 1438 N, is 1426.0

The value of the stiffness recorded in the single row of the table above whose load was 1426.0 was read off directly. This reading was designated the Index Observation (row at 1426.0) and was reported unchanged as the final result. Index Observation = 71.63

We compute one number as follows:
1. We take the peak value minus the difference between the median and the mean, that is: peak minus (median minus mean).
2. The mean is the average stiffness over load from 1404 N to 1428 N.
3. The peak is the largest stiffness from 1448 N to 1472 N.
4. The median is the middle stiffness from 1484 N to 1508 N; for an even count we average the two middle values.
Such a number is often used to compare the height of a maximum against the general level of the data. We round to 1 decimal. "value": 77.3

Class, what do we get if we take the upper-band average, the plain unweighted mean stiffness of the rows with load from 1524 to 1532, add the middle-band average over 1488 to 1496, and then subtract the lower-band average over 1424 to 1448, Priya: 64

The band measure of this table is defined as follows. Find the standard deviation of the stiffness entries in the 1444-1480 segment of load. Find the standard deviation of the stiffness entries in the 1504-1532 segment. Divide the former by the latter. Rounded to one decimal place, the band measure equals 3.2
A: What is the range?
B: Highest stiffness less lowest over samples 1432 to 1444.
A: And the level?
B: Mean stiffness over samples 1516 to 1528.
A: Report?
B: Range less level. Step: -53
